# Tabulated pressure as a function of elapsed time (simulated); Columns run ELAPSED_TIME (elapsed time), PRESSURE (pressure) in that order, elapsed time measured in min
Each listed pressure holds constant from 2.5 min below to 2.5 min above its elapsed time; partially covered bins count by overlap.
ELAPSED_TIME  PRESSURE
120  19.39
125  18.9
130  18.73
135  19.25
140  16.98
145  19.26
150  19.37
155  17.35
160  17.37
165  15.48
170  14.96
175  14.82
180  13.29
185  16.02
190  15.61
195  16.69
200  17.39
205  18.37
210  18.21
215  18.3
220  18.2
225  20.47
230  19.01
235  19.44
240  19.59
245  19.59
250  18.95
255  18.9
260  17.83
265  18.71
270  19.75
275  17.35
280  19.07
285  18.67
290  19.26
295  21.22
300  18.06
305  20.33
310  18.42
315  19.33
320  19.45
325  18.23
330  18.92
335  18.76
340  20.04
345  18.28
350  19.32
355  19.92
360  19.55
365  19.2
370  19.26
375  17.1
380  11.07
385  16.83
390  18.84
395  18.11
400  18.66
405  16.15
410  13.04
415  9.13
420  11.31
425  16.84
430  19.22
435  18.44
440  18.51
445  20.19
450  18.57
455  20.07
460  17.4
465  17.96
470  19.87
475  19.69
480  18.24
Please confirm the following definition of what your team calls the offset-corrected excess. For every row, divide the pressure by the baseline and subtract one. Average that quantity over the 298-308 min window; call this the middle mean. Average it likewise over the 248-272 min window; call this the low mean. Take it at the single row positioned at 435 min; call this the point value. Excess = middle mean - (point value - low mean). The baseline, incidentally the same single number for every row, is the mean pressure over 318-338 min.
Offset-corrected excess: 0.04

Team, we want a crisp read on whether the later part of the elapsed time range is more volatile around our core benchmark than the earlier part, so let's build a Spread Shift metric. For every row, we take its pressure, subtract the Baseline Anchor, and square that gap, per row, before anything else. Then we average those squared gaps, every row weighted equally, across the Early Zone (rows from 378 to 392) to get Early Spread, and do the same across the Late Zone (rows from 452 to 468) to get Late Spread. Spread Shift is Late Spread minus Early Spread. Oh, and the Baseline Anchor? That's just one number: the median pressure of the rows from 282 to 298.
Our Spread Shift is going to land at -22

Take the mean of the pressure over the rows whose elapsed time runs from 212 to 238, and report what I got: 19.1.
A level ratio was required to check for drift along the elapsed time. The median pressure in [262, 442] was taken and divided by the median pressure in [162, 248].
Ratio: 1.03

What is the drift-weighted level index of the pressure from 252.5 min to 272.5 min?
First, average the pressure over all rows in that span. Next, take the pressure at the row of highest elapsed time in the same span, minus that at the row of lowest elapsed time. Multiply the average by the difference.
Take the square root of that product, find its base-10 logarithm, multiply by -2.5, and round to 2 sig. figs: -1.5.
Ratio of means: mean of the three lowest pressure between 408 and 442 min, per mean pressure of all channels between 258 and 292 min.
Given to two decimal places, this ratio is 0.60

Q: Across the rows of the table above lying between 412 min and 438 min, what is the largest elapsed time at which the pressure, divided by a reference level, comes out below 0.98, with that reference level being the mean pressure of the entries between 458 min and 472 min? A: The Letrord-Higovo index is 425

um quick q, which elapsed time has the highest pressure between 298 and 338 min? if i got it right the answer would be 305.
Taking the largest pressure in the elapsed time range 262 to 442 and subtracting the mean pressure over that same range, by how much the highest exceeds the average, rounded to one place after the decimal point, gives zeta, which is 3.3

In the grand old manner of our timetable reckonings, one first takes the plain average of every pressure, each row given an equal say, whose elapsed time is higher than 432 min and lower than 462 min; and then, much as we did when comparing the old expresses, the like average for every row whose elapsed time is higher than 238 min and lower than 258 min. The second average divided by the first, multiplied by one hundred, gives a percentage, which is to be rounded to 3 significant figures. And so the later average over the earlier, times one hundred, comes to 102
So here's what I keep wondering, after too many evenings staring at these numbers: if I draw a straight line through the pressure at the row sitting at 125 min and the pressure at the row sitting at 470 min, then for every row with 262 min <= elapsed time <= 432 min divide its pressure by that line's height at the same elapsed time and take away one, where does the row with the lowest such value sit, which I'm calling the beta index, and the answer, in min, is 415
